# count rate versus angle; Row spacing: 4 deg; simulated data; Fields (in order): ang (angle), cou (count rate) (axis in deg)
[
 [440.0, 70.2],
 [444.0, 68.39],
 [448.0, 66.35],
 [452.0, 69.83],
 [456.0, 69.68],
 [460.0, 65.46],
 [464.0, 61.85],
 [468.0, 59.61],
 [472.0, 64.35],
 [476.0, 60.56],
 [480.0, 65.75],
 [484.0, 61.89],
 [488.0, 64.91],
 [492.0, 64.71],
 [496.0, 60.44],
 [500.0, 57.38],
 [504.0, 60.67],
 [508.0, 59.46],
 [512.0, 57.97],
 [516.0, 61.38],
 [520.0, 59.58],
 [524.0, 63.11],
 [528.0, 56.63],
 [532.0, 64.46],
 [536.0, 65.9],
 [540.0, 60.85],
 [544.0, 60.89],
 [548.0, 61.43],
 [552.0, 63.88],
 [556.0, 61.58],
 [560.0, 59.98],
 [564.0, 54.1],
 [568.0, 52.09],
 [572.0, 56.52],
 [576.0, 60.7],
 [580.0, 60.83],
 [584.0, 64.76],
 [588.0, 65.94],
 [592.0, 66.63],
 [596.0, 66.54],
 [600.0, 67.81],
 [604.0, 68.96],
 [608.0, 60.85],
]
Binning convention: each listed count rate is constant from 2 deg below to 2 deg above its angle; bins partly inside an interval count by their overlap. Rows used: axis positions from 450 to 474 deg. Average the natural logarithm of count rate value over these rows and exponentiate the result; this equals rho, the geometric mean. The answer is 65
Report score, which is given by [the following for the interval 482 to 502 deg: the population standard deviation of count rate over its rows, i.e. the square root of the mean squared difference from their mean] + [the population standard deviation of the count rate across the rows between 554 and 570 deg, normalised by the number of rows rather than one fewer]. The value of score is 6.8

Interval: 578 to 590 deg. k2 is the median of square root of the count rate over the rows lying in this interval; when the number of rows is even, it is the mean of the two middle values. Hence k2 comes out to 8.0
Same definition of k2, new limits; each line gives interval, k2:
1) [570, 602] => 8.1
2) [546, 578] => 7.8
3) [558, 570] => 7.4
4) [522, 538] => 8.0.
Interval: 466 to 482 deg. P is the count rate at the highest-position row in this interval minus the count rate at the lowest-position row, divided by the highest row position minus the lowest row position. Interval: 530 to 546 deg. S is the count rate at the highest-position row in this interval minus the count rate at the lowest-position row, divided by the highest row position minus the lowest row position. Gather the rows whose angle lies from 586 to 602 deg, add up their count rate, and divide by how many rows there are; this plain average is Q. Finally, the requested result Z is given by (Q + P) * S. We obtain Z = -20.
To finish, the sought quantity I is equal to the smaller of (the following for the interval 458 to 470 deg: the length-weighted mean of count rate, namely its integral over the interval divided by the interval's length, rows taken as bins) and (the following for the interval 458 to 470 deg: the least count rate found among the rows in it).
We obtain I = 59.6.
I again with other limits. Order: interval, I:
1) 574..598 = 60.7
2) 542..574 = 52.1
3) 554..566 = 54.1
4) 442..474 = 59.6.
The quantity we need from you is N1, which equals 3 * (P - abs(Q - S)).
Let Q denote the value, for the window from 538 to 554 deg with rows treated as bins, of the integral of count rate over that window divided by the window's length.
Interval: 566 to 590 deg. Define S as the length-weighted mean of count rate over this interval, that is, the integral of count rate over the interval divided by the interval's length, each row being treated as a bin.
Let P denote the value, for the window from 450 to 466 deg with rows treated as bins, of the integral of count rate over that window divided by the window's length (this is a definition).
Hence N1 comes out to 195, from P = 66.7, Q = 61.8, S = 60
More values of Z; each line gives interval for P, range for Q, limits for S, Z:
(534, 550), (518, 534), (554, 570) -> -48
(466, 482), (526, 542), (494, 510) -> -5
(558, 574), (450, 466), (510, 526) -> 28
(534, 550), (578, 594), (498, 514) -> 3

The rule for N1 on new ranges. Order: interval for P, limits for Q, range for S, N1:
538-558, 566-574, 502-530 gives 169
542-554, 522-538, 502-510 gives 179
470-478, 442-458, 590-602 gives 183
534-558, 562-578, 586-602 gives 155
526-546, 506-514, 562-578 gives 177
